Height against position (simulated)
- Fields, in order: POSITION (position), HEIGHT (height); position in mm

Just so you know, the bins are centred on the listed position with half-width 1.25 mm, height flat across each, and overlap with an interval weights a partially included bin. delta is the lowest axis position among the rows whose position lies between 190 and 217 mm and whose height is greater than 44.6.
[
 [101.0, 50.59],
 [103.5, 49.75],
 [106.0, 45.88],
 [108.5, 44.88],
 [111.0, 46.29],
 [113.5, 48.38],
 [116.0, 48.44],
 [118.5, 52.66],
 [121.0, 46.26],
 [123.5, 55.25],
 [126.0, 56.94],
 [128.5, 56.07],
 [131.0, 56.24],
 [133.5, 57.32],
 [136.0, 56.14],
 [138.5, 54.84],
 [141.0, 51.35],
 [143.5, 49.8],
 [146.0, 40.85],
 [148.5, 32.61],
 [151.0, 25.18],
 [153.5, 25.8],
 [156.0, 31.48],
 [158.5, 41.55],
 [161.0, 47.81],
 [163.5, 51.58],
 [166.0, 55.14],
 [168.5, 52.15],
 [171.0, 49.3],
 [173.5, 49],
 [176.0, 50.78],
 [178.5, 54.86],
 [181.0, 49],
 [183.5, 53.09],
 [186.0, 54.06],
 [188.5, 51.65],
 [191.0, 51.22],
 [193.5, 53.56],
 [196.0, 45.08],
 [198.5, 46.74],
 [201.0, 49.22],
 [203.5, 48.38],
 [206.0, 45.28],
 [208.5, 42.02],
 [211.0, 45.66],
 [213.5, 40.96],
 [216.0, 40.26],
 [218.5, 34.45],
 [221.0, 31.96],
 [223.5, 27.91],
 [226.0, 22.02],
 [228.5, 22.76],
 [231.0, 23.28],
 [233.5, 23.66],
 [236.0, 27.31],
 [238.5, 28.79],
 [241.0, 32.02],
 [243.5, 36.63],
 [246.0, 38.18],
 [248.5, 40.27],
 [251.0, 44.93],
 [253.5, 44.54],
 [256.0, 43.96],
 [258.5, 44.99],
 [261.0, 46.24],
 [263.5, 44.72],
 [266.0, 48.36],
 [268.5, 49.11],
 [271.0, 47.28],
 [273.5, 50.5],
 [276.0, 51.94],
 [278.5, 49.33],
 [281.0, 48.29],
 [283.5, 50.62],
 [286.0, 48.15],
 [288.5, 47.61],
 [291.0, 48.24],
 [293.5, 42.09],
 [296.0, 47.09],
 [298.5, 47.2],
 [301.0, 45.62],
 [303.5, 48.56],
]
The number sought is 191.0 mm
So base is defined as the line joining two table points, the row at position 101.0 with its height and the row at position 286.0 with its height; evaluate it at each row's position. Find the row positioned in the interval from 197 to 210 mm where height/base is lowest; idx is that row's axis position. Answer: 208.5 mm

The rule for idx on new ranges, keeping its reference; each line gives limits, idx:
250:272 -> 256.0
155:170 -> 156.0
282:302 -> 293.5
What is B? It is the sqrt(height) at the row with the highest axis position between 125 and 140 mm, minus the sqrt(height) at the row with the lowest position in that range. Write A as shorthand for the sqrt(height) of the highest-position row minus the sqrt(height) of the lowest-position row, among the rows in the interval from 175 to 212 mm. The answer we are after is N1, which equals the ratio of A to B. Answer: 2.6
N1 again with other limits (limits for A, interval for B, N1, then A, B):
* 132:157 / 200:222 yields 1.4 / -2.0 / -1.4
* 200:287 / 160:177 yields -0.4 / -0.1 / 0.2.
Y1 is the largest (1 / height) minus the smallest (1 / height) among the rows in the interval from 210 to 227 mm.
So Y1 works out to 0.0235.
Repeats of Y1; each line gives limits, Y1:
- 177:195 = 0.0022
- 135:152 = 0.0219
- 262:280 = 0.0031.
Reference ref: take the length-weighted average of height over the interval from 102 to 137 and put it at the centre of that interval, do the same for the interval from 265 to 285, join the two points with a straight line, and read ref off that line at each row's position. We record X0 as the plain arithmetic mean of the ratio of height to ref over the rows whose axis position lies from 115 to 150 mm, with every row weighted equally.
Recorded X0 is 1.00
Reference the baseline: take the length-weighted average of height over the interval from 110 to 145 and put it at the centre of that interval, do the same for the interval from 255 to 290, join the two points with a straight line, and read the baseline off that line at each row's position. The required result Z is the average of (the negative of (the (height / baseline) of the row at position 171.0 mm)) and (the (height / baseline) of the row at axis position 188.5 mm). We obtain 0.03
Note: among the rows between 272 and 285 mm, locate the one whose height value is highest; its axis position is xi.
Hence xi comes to 276.0 mm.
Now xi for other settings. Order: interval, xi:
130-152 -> 133.5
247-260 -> 258.5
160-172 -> 166.0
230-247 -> 246.0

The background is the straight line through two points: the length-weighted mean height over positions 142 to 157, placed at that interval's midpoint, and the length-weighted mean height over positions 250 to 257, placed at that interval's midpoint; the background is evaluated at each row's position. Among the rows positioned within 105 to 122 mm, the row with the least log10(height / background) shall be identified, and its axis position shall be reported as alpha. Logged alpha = 121.0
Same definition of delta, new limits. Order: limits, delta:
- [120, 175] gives 121.0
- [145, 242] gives 161.0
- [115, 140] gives 116.0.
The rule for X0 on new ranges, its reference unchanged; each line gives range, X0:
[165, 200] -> 1.01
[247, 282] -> 0.94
